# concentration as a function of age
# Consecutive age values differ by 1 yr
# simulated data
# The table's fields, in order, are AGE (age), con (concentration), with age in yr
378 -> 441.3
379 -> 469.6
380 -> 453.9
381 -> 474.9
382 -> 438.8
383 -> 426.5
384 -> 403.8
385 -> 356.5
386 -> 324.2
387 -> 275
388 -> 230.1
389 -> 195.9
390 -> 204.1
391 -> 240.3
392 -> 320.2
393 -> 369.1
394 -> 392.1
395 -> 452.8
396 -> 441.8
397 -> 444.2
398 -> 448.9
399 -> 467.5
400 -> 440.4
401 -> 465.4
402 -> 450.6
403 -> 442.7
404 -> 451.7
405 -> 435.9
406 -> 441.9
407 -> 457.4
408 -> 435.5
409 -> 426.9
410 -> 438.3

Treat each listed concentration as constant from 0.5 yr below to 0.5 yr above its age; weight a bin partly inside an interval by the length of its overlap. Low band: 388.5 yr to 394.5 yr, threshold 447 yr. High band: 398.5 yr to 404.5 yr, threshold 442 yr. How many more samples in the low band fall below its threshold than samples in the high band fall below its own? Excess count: 5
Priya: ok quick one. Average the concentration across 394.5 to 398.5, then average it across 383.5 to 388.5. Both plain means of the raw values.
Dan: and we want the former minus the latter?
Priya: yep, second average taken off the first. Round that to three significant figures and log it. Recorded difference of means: 129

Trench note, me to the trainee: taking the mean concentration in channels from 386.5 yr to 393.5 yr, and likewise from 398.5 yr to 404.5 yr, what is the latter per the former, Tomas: 1.7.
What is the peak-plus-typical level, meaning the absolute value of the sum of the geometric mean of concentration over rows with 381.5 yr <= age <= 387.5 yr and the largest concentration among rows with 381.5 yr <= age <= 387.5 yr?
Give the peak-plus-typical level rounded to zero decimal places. 805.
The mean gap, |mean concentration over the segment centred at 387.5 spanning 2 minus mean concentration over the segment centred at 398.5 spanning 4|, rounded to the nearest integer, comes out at 198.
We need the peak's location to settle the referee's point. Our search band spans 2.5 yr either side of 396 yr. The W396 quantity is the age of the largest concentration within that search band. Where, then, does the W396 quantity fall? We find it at 395 yr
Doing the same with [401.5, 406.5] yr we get 404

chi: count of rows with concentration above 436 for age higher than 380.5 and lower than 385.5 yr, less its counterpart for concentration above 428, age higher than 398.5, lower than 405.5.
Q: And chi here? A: -5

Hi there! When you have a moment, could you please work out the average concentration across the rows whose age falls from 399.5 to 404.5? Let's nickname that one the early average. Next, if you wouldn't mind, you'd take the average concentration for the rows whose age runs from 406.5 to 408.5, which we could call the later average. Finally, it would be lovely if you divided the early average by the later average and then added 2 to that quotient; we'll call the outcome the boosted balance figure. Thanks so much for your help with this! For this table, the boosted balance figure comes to 3.0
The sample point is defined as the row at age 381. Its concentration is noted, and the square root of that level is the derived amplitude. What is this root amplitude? 21.8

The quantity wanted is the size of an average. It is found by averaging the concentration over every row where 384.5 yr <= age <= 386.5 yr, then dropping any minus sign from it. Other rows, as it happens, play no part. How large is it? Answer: 340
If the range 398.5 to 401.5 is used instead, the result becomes 458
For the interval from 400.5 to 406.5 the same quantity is 448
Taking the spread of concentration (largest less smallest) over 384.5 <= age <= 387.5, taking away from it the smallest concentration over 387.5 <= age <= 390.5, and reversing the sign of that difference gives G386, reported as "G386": 114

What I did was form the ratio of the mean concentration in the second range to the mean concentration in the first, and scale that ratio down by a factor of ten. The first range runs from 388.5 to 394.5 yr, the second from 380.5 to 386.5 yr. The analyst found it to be 0.141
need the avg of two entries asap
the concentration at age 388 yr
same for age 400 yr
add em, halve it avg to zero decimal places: 335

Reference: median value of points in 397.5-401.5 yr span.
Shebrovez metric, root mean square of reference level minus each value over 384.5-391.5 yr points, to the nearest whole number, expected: 204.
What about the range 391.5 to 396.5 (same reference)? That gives 79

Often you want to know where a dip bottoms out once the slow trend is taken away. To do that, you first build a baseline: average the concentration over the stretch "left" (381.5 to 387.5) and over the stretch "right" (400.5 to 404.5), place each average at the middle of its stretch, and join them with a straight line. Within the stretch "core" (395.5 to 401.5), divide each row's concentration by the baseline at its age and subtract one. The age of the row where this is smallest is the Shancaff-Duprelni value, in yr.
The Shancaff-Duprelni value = 400 yr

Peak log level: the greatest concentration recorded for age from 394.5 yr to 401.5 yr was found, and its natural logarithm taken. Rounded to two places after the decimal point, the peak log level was 6.15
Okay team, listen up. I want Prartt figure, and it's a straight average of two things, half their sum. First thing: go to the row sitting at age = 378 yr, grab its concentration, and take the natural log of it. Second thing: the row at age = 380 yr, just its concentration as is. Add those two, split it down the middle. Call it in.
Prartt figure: 230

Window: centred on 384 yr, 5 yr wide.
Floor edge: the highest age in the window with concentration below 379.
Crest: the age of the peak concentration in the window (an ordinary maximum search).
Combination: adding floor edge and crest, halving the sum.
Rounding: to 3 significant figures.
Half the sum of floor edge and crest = 384 yr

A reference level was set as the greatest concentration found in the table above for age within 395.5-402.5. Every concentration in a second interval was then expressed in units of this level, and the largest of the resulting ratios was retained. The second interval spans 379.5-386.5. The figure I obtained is 1.02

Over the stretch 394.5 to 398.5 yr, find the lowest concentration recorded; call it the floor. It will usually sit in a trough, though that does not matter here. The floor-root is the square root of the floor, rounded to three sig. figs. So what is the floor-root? 21.0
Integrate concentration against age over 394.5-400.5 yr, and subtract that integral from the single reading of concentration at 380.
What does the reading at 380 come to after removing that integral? -2242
